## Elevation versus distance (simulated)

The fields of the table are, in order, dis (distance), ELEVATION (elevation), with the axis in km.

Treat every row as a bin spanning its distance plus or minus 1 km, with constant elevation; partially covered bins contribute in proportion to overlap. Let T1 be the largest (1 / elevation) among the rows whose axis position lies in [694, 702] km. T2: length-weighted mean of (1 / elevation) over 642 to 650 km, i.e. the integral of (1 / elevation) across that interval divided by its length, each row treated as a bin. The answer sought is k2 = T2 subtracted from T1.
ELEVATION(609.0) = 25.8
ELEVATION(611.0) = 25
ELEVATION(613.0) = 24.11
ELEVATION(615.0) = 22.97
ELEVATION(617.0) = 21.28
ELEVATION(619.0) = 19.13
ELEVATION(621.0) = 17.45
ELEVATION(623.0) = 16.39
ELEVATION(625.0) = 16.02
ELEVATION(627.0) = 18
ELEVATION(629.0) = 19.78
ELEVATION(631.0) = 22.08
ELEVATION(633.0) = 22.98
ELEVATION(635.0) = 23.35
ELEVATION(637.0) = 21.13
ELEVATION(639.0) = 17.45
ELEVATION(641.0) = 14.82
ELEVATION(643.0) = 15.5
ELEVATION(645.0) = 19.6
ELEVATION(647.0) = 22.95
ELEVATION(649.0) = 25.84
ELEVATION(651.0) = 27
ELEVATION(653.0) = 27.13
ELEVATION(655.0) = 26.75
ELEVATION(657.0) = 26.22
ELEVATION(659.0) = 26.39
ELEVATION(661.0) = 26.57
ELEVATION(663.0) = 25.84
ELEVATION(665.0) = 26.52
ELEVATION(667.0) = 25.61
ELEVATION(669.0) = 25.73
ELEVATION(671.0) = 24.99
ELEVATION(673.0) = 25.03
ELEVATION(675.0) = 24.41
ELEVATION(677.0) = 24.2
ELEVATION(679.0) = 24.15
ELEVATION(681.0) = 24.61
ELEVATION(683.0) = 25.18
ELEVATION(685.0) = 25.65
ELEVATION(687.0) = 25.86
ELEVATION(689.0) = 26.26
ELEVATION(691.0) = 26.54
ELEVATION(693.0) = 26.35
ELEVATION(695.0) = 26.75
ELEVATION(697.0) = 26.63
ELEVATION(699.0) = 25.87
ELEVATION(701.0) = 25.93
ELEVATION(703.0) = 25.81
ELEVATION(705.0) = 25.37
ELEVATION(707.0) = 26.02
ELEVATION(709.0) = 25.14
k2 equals -0.011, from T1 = 0.039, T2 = 0.049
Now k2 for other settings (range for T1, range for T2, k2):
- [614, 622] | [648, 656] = 0.020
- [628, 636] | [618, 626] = -0.008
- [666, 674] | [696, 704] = 0.002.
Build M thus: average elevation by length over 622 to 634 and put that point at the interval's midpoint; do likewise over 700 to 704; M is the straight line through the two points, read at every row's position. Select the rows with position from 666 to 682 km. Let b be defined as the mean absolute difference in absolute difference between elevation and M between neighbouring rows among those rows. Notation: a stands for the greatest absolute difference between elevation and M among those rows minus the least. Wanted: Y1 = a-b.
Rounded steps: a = 2.5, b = 0.40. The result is 2.1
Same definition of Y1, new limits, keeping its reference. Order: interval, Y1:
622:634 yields 1.7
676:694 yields 1.1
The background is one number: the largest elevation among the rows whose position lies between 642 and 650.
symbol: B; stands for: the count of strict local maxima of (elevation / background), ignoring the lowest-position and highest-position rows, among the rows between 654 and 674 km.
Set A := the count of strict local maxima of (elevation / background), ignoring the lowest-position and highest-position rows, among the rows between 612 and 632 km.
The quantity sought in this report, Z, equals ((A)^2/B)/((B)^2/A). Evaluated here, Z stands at 0.0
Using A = 0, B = 3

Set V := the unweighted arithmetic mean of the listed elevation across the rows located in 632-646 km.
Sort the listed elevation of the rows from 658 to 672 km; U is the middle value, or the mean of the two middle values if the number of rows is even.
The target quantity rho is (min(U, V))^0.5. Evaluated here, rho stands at 4.4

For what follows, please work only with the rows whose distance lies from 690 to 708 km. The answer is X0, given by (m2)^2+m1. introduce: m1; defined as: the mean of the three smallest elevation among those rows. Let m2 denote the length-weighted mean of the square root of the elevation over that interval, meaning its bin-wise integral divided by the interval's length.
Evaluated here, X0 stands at 52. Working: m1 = 25.7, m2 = 5.11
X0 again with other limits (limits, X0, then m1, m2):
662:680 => 49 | 24.3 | 5.02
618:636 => 36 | 16.6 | 4.40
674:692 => 49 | 24.3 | 5.02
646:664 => 51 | 24.9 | 5.11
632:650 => 36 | 15.9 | 4.50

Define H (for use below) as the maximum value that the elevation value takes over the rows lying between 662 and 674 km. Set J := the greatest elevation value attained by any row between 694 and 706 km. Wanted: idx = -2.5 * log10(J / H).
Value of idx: -0.01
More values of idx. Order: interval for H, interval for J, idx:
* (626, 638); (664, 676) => -0.14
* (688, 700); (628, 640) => 0.15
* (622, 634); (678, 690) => -0.14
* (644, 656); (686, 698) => 0.02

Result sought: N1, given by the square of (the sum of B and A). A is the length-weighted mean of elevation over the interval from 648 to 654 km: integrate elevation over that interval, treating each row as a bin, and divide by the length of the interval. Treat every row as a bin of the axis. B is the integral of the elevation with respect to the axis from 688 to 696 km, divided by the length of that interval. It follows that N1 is 2823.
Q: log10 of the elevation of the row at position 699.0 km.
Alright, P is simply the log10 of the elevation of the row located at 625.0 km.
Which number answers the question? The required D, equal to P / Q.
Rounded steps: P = 1.20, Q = 1.41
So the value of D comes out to 0.85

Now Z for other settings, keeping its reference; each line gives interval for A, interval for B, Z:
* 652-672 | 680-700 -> 3.4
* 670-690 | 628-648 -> 1.0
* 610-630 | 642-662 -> 0.0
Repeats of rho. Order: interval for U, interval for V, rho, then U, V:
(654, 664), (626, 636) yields 4.6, 26.4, 21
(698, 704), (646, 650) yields 4.9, 25.9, 24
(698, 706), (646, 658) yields 5.1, 25.8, 26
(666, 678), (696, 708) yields 5.0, 25.0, 26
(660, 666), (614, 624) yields 4.4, 26.5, 19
